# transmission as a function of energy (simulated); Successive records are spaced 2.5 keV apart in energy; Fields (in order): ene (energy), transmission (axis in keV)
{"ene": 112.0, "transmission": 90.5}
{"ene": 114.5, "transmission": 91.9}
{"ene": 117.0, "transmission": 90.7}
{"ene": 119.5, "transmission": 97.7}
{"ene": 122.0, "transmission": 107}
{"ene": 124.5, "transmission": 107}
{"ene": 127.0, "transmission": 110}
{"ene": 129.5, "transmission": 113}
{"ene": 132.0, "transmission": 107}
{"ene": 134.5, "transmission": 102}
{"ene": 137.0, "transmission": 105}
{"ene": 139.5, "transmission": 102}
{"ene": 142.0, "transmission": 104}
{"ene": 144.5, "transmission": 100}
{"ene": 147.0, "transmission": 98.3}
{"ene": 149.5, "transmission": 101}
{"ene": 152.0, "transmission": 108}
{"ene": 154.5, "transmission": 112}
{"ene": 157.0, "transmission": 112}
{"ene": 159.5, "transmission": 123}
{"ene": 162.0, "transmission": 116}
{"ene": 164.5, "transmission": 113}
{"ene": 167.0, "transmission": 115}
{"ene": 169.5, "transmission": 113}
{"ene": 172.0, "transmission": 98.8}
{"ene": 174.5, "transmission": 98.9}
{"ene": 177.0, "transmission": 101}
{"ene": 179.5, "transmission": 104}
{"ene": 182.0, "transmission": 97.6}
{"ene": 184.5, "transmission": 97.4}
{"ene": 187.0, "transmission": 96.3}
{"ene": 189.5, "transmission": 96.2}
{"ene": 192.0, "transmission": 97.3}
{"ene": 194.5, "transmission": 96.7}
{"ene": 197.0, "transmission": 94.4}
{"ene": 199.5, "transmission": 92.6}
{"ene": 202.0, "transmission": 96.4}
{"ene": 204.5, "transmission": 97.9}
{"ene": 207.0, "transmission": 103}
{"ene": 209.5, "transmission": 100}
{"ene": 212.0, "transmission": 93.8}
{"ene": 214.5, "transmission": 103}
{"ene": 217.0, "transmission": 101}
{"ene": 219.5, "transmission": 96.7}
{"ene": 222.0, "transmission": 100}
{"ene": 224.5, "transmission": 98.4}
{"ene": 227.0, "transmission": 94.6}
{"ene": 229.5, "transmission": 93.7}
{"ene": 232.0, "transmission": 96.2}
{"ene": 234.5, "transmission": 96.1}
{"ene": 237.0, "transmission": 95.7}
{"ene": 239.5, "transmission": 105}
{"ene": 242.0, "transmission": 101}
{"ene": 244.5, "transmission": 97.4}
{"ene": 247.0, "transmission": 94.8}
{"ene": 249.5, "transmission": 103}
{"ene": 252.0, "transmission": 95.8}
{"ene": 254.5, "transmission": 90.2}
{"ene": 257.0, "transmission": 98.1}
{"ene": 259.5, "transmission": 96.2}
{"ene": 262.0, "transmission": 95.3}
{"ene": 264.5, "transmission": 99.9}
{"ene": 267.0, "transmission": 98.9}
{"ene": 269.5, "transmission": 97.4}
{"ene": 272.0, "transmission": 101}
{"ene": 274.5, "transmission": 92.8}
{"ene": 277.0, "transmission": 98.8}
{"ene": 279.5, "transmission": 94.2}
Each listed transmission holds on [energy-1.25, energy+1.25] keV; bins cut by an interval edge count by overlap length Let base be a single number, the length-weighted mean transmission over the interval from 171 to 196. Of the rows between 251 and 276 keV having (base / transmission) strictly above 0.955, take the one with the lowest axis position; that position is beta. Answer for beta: 252.0 keV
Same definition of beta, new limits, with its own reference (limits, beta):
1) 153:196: 172.0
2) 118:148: 119.5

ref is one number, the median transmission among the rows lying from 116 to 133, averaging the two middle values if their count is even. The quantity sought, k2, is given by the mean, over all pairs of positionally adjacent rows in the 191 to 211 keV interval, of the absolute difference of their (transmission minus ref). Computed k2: 2.6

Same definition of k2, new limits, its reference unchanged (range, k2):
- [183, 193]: 0.8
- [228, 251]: 3.8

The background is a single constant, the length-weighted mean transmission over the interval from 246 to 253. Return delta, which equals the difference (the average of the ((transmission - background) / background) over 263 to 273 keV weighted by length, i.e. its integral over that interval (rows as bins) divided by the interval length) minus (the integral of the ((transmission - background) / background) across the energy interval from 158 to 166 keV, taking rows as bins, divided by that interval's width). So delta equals -0.183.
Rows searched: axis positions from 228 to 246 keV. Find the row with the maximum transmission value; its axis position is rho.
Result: 239.5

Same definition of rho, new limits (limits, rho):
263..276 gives 272.0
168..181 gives 169.5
